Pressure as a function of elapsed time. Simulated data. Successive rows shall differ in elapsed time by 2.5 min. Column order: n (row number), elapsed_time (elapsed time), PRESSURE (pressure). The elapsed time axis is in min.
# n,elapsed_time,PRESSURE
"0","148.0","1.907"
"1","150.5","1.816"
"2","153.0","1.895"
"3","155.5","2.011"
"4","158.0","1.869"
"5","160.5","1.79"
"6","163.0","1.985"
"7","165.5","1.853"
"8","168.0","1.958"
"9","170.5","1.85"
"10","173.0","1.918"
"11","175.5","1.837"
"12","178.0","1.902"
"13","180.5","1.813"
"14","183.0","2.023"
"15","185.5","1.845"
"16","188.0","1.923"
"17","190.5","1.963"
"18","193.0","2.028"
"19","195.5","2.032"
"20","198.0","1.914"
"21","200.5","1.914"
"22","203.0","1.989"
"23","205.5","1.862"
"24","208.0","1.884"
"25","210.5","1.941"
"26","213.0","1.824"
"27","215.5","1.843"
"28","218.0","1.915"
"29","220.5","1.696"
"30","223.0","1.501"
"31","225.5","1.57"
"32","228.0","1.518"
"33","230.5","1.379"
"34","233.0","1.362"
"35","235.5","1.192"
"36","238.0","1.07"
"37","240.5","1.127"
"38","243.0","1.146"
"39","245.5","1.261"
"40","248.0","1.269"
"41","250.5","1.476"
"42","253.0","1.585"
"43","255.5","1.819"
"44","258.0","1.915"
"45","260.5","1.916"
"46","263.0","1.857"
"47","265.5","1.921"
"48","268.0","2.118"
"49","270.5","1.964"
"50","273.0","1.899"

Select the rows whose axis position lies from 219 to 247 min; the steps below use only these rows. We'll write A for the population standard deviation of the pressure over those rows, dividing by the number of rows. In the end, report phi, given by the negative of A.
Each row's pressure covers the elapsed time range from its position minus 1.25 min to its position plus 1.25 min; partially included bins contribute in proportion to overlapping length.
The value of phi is -0.196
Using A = 0.196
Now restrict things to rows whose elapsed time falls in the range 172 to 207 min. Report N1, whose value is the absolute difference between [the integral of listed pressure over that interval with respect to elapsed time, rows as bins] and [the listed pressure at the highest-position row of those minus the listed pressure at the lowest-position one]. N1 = 67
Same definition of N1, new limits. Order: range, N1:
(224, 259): 49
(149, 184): 66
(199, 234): 61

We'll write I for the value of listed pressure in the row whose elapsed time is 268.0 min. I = 2.118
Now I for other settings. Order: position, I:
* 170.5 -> 1.85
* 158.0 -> 1.869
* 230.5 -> 1.379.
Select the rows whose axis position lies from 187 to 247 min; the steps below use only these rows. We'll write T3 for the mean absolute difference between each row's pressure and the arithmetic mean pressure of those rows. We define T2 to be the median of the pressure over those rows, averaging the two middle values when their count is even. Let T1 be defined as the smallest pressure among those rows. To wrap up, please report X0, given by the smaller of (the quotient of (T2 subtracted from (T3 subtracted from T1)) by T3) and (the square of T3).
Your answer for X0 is -3.63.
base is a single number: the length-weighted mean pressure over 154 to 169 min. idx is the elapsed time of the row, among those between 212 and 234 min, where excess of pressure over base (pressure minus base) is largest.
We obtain 218.0 min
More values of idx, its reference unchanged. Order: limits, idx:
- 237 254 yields 253.0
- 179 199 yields 195.5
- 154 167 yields 155.5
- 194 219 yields 195.5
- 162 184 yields 183.0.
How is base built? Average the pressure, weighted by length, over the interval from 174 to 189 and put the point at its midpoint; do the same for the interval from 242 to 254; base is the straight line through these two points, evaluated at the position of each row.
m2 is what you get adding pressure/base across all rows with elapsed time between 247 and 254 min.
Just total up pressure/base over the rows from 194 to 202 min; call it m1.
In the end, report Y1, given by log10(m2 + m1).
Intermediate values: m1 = 3.3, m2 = 3.27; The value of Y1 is 0.820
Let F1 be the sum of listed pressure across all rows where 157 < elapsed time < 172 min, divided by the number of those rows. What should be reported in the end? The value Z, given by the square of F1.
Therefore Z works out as 3.6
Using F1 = 1.88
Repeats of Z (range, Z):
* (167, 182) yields 3.5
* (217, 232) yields 2.5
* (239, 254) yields 1.7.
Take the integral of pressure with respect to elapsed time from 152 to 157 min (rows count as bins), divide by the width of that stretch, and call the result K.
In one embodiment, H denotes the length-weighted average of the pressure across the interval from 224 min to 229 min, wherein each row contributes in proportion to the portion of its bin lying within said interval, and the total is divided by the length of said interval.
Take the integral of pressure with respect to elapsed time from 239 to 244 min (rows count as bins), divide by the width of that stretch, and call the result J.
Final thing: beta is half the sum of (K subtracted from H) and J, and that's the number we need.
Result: 0.4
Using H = 1.54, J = 1.1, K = 1.95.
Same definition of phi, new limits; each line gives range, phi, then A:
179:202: -0.075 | 0.075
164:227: -0.124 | 0.124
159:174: -0.068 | 0.068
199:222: -0.079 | 0.079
